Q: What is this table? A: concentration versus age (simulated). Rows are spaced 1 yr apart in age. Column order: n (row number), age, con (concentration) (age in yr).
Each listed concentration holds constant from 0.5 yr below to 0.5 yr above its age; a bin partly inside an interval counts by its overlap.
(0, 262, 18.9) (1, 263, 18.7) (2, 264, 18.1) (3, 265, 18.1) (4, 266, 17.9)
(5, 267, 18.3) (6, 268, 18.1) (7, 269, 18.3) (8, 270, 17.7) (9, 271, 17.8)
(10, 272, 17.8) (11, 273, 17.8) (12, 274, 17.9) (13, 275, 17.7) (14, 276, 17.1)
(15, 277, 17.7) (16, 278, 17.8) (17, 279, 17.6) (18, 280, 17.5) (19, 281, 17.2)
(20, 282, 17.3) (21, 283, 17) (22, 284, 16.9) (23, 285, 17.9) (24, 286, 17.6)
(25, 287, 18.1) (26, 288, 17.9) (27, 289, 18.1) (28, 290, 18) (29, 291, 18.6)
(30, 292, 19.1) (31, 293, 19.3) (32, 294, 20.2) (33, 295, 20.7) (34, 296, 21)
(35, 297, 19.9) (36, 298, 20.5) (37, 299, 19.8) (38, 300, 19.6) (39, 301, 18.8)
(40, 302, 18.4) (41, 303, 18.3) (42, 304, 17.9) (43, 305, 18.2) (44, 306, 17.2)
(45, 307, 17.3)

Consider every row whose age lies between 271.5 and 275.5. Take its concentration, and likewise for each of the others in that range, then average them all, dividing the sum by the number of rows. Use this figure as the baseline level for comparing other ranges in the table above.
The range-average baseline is 17.8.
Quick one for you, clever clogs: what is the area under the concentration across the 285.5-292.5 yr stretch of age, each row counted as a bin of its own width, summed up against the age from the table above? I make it 127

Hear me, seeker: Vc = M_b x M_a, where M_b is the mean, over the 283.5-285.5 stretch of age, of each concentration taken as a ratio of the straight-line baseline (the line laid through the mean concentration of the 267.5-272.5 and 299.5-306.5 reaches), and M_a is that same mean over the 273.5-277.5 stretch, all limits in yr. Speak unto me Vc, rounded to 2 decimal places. 0.94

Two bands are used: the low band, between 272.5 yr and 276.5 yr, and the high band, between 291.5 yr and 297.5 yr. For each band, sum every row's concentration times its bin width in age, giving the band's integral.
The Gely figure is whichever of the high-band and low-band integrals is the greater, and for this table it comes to 120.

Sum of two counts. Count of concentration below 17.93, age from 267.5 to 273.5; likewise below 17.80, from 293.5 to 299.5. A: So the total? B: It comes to 4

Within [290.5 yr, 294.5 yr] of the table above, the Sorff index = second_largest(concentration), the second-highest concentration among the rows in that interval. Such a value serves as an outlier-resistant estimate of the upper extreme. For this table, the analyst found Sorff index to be 19.3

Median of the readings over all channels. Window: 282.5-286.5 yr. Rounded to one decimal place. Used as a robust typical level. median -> 17.3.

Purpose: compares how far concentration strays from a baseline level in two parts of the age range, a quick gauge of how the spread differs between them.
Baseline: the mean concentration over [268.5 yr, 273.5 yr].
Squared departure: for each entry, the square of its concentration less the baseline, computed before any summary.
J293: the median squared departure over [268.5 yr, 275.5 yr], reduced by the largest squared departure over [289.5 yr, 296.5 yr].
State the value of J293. -9.7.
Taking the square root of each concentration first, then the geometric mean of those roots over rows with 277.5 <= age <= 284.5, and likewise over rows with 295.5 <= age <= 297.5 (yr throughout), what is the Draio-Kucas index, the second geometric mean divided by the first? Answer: 1.09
